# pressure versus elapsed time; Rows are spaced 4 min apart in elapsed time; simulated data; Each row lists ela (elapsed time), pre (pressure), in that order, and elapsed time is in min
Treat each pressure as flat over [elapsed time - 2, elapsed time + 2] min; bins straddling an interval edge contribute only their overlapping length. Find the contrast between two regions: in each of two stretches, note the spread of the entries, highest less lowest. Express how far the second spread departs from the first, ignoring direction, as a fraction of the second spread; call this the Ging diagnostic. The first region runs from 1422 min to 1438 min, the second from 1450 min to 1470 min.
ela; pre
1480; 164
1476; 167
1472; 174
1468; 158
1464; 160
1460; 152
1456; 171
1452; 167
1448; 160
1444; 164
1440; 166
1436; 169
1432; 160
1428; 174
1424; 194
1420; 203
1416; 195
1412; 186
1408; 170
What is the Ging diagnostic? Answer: 0.79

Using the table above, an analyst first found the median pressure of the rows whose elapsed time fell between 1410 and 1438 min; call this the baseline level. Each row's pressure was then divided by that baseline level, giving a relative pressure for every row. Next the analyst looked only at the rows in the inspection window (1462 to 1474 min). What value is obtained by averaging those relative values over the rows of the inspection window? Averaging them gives 0.882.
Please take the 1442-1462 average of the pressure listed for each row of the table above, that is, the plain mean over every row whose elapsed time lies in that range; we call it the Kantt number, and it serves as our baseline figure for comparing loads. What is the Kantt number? 163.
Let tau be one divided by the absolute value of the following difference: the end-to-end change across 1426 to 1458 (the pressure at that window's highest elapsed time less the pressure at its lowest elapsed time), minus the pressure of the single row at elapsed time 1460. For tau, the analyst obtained 0.0065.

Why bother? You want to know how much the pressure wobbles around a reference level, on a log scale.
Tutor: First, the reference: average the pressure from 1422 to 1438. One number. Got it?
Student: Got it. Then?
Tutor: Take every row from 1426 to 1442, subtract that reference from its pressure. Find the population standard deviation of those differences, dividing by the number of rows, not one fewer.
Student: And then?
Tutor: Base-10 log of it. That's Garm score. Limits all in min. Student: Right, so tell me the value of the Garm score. 0.70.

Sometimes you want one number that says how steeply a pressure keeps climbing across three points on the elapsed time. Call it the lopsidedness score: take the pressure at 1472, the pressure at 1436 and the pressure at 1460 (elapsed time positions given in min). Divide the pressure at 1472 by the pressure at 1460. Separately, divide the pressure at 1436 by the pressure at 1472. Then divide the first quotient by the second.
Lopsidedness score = 1.18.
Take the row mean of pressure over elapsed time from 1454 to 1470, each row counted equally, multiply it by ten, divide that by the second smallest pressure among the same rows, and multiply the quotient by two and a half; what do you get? 25.4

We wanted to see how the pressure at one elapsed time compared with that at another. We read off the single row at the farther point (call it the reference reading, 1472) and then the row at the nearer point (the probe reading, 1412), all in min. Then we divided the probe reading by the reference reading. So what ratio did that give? 1.07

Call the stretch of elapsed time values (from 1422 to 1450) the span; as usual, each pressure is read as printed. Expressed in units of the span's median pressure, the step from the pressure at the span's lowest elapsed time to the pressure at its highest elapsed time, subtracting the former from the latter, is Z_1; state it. -0.20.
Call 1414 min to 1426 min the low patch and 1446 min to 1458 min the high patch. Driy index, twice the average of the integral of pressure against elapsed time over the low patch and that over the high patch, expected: 4360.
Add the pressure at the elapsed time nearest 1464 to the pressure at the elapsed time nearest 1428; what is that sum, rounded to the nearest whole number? 334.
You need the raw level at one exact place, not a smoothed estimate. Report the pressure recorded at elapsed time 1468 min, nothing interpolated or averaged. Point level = 158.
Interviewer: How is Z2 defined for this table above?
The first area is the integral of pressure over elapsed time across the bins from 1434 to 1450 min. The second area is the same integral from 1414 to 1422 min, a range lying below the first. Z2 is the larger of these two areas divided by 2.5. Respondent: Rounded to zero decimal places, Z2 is 1054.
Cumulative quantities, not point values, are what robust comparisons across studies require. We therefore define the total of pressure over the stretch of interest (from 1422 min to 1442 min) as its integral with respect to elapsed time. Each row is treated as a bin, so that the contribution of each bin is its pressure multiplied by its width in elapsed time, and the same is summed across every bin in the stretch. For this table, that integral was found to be 3452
